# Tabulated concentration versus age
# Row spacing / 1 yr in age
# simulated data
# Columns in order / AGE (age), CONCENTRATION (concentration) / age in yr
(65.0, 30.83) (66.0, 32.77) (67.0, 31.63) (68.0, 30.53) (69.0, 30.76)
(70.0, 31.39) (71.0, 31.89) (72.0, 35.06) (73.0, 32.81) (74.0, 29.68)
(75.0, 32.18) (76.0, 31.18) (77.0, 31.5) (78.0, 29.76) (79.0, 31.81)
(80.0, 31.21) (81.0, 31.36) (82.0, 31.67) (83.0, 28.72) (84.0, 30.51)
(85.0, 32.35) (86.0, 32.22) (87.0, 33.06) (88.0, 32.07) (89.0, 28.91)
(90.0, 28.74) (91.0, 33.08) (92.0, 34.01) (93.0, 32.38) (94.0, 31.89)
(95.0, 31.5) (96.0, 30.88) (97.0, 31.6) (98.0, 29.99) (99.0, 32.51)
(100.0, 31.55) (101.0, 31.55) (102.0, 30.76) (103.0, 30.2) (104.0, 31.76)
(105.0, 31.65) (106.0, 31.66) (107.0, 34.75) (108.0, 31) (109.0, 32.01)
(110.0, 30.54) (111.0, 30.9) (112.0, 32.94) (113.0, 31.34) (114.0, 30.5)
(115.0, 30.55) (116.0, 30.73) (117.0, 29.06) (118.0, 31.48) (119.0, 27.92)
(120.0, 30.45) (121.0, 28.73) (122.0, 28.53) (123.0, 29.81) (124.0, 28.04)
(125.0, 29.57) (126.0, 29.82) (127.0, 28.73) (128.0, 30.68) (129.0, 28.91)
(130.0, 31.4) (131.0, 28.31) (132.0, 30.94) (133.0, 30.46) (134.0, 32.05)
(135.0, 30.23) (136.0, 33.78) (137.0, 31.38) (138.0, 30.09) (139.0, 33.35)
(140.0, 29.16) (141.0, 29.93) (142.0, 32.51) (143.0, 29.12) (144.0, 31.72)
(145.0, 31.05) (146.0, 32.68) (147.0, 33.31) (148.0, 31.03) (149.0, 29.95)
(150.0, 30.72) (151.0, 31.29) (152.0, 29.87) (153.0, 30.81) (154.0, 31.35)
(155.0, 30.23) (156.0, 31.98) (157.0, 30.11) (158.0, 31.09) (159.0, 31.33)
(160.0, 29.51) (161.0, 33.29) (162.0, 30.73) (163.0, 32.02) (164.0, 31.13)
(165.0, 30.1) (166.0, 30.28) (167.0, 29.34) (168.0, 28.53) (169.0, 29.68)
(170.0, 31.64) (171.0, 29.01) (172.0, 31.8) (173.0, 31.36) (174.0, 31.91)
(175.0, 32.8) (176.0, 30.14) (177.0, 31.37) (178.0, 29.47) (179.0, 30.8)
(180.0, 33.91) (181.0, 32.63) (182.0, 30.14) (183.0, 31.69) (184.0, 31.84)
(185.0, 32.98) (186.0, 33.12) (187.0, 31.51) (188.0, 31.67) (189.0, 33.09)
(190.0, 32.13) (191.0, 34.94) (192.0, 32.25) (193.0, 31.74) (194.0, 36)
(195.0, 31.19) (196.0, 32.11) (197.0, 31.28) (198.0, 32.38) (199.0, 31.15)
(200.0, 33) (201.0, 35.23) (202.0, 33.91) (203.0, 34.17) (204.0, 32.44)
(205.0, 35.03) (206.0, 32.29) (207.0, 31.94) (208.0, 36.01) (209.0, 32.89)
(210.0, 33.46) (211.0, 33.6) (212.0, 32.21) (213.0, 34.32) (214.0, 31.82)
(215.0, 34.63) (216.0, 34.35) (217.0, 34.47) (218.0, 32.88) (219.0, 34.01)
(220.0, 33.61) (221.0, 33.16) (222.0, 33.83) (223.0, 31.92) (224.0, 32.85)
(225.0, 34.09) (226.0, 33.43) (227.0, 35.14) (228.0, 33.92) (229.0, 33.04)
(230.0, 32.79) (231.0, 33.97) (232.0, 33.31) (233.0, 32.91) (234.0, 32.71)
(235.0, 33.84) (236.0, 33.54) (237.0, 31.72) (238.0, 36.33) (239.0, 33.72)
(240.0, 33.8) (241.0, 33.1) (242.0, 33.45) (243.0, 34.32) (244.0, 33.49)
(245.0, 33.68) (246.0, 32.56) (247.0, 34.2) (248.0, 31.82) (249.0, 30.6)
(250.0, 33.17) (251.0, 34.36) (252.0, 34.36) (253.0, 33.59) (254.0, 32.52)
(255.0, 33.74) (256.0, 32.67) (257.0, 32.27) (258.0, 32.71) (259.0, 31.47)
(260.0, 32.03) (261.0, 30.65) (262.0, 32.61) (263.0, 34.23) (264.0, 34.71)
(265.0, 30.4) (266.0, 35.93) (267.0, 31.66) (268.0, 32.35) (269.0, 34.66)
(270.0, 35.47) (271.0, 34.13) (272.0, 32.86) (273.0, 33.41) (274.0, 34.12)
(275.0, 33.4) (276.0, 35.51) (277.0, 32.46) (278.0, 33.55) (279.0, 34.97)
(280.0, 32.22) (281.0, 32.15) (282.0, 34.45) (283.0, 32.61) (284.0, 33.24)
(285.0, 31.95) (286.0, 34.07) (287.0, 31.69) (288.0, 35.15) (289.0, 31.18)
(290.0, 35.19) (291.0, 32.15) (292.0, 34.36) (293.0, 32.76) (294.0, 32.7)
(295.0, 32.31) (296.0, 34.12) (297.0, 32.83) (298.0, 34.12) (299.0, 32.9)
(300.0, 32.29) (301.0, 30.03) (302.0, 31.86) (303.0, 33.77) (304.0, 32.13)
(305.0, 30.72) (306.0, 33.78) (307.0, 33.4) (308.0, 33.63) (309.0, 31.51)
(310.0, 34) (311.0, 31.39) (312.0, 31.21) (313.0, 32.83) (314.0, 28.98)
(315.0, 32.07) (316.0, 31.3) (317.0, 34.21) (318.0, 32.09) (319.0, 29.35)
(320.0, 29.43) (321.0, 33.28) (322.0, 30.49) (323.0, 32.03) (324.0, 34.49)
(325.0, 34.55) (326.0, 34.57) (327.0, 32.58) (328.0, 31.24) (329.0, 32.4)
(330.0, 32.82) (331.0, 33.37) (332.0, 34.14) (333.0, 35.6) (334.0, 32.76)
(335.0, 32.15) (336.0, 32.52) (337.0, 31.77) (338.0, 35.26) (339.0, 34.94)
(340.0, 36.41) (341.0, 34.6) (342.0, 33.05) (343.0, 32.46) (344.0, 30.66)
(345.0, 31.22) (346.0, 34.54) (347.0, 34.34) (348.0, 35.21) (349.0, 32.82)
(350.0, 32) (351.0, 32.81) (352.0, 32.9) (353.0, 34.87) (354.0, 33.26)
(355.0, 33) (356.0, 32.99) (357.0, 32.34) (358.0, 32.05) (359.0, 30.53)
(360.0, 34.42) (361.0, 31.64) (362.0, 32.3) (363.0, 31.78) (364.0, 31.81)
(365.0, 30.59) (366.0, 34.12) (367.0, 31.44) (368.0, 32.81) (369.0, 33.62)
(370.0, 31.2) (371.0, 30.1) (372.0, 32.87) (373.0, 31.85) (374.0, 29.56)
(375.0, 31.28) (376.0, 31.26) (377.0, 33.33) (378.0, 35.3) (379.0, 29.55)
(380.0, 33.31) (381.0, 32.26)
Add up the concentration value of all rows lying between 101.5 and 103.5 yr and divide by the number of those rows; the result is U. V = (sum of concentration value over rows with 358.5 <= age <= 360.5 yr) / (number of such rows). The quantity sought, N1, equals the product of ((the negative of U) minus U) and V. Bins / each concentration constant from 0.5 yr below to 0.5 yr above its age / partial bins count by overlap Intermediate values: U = 30.5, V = 32.5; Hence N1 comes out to -1980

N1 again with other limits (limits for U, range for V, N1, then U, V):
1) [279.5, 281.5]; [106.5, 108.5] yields -2116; 32.2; 32.9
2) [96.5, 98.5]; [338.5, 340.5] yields -2197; 30.8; 35.7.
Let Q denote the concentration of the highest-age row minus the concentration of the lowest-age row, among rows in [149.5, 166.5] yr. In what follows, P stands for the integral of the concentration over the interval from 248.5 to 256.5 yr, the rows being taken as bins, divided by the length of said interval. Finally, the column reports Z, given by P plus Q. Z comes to 32.7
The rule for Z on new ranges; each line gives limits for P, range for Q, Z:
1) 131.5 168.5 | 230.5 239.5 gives 30.7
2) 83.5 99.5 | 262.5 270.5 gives 32.8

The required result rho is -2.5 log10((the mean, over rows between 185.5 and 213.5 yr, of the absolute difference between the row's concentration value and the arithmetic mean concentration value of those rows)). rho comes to -0.17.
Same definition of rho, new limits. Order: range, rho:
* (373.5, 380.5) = -0.61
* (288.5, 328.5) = -0.25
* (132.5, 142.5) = -0.30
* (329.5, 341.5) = -0.28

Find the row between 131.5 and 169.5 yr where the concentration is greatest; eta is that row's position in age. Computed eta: 136.0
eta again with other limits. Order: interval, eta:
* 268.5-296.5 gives 276.0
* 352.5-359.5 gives 353.0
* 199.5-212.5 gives 208.0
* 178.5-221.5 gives 208.0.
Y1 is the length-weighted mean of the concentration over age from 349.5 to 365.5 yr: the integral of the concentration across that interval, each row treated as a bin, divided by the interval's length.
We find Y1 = 32.5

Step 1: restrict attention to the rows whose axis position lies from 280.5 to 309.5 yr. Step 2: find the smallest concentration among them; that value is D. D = 30.03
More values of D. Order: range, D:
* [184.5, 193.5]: 31.51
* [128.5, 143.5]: 28.31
